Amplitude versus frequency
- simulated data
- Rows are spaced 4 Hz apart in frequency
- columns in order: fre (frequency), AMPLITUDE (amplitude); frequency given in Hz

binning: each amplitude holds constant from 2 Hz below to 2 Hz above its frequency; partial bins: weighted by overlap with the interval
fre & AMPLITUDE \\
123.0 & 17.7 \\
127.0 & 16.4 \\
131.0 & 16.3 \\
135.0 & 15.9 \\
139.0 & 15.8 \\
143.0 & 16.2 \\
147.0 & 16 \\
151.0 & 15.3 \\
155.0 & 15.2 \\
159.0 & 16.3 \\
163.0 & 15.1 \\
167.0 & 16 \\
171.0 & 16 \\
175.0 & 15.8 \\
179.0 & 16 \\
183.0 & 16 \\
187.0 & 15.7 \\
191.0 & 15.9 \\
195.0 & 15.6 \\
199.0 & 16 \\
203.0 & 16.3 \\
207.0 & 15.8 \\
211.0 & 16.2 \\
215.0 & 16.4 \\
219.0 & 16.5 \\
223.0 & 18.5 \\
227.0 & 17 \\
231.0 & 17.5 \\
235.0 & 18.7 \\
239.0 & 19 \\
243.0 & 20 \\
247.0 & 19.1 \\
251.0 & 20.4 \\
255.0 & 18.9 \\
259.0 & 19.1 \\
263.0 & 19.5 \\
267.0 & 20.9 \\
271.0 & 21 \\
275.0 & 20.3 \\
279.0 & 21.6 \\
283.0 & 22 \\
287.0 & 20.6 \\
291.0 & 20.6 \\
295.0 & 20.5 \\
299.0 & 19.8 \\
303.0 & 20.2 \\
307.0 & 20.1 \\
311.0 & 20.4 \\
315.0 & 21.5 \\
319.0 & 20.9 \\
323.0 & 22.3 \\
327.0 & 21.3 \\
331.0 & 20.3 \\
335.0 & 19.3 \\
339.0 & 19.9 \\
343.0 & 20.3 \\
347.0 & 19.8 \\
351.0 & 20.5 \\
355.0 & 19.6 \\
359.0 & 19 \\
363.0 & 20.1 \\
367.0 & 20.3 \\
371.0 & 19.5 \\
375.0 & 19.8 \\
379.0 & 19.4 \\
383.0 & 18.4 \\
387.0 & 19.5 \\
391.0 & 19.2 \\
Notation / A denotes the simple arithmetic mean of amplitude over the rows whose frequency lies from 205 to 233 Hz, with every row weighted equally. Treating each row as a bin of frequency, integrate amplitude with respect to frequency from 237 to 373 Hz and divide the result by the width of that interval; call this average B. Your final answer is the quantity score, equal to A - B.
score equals -3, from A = 16.8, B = 20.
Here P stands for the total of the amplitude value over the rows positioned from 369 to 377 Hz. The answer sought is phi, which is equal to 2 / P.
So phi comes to 0.051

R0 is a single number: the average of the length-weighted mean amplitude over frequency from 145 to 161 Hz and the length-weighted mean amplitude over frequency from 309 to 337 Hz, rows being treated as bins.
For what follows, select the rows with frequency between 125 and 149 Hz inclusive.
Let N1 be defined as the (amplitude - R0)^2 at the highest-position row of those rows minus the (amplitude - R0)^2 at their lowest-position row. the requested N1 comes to 2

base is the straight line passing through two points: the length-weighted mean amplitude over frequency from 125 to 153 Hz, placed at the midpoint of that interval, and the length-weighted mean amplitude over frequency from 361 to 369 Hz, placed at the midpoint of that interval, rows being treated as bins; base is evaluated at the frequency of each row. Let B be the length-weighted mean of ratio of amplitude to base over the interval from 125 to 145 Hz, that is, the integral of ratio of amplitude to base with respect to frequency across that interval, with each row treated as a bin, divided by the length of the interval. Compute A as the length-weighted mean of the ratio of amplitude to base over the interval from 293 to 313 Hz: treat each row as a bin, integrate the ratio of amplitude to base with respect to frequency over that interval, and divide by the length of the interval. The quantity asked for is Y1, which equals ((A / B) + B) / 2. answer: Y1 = 1.03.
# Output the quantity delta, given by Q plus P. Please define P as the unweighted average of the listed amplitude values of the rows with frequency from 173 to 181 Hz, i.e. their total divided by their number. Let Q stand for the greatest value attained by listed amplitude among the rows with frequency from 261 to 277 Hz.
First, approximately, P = 15.9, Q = 21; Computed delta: 36.9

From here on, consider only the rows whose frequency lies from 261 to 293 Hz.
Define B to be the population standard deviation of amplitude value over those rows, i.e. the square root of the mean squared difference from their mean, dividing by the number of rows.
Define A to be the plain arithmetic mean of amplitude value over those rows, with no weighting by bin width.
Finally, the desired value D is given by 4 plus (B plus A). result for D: 25.5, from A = 20.8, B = 0.72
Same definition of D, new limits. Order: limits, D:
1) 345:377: 24.3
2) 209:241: 22.5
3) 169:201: 20.0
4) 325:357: 24.7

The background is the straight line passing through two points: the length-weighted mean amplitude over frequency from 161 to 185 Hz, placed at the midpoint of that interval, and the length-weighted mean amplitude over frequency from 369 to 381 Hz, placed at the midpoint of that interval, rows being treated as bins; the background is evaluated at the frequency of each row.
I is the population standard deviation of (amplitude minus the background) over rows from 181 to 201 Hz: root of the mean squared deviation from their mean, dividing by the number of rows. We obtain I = 0.20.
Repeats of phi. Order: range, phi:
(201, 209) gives 0.062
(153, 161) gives 0.063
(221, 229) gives 0.056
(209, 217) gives 0.061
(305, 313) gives 0.049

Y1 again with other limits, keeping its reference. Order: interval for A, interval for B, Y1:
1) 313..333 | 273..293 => 1.05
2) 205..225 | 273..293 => 0.99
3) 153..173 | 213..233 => 0.98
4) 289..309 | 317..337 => 1.03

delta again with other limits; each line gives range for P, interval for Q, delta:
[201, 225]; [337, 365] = 37.1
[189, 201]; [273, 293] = 37.8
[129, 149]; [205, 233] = 34.5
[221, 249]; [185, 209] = 34.8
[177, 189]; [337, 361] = 36.4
